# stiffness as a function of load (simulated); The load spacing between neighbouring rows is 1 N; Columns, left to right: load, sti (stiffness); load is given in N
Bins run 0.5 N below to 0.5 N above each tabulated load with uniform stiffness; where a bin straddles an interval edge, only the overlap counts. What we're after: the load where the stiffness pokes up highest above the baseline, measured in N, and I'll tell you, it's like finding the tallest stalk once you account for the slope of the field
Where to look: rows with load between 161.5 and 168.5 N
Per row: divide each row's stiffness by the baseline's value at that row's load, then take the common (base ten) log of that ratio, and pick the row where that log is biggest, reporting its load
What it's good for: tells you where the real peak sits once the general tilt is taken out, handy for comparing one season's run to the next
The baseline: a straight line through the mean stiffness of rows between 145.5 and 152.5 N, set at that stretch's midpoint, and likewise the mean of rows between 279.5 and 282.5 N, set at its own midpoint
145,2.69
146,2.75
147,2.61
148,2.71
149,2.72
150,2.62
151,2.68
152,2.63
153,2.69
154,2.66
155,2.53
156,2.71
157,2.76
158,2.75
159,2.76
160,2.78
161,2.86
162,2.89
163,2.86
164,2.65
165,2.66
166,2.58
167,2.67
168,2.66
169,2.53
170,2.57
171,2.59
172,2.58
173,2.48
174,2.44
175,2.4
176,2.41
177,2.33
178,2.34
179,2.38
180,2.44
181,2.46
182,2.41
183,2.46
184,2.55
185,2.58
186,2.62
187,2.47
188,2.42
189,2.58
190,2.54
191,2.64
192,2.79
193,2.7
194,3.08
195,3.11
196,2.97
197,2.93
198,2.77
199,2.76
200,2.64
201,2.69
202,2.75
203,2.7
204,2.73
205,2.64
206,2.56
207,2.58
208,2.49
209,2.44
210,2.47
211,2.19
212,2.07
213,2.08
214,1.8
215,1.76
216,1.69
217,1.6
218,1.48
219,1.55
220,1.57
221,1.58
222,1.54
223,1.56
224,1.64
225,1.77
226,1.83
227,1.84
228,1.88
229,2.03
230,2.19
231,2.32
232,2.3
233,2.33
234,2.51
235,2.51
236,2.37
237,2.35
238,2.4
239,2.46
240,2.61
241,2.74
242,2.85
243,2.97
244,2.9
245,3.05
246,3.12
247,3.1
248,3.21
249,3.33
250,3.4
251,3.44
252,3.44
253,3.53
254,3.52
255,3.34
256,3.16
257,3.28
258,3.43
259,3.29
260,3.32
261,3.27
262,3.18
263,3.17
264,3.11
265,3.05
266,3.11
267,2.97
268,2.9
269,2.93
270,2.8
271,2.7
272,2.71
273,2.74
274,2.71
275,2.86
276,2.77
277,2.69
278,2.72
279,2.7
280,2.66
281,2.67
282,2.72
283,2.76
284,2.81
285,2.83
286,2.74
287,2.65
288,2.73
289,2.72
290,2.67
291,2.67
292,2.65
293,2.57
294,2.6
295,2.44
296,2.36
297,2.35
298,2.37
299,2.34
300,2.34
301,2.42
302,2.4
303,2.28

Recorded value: 162 N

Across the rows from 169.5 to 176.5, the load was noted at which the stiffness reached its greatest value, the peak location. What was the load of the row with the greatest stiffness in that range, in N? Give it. 171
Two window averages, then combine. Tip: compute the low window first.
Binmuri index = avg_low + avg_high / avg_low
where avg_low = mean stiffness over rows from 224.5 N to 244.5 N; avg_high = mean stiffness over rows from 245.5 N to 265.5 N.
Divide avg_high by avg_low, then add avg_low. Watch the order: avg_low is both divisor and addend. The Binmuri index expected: 3.8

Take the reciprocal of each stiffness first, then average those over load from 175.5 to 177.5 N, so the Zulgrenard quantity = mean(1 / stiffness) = 0.422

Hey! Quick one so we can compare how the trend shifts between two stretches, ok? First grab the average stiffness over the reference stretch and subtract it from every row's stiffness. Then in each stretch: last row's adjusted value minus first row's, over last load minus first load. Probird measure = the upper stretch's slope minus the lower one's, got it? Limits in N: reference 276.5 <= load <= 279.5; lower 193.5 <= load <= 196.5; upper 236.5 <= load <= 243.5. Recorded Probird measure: 0.16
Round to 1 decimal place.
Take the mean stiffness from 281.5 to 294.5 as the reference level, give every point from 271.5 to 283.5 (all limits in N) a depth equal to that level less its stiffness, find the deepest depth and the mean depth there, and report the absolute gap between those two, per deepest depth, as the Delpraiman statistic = 1.6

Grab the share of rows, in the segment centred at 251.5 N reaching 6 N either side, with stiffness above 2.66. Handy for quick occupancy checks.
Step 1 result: 1.0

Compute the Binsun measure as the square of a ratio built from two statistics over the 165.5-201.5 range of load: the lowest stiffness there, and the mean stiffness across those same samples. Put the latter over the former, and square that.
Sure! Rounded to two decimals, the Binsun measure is 1.24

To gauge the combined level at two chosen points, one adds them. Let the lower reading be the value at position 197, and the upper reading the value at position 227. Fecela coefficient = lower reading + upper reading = 4.8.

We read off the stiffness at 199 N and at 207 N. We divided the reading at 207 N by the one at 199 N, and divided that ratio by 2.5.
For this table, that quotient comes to 0.374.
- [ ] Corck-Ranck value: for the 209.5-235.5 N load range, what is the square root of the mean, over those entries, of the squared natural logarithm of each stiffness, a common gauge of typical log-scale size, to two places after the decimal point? 0.66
